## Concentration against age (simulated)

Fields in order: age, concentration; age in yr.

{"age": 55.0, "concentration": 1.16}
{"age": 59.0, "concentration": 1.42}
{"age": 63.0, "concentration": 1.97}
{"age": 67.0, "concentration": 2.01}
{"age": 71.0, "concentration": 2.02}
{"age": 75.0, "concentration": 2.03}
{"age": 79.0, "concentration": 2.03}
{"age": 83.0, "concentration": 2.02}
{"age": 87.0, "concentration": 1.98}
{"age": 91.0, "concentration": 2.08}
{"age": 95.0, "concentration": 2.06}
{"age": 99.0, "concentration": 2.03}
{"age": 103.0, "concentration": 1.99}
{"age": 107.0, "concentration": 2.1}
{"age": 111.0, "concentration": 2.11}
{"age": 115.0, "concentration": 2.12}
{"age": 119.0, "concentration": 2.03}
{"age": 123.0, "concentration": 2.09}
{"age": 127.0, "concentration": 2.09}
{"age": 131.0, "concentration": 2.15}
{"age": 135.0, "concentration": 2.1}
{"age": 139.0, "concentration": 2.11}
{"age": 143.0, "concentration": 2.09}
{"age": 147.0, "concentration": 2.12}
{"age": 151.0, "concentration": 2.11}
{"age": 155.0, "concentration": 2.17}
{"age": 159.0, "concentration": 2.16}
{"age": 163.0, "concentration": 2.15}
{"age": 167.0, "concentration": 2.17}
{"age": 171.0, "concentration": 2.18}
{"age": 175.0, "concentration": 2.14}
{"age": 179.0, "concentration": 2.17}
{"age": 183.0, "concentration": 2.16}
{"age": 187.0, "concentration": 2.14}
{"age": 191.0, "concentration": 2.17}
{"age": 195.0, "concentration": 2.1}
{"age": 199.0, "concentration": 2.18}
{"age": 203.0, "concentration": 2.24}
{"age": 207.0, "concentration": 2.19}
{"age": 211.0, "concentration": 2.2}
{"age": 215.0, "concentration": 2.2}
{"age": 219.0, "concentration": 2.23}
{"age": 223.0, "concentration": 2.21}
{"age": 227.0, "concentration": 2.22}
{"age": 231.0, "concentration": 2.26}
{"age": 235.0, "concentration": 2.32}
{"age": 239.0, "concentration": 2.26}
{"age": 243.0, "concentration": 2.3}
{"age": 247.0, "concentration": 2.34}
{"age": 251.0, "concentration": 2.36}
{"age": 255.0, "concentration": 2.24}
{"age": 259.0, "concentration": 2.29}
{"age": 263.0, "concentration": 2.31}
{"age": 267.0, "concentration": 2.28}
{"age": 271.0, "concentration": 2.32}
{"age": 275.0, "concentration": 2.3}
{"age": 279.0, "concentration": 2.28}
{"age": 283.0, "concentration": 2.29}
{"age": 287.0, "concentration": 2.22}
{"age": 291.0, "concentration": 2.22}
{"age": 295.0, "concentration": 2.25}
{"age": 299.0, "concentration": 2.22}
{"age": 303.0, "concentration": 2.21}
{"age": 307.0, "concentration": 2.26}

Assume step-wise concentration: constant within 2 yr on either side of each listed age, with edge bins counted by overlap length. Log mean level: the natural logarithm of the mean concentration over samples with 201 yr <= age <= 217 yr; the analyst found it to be 0.792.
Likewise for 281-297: 0.809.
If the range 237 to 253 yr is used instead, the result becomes 0.839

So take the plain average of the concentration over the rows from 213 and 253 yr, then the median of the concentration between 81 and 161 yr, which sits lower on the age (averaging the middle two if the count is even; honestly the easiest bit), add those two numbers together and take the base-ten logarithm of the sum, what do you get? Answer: 0.640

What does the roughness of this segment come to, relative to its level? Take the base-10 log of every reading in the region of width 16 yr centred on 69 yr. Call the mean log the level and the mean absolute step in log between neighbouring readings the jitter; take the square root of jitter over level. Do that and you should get 0.12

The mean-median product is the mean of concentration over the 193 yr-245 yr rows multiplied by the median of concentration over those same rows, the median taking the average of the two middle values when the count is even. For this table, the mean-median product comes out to 4.9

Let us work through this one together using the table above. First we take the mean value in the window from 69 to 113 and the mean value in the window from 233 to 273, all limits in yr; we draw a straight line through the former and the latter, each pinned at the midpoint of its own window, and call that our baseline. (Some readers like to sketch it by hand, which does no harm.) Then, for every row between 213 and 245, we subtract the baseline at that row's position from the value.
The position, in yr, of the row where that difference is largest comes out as 235.0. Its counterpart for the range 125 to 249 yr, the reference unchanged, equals 247.0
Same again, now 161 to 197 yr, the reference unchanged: 171.0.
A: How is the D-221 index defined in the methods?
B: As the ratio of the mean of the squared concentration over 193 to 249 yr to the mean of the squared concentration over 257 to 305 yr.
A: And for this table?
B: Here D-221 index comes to 0.97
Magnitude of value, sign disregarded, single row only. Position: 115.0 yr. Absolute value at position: 2.12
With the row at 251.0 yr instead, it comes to 2.36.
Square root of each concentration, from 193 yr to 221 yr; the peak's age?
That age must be 203.0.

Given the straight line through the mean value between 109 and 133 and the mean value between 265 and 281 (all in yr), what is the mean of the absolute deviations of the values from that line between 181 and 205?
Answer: 0.038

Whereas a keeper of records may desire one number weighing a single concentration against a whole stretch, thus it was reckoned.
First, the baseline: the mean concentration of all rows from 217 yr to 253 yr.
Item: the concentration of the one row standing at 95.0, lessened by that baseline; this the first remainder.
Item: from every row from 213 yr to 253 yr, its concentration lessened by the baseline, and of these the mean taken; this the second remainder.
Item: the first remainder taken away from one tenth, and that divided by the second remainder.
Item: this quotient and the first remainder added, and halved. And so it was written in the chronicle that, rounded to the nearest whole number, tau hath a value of -21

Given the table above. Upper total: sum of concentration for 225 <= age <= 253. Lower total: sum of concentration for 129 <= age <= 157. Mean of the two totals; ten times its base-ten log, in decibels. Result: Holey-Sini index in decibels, 11.9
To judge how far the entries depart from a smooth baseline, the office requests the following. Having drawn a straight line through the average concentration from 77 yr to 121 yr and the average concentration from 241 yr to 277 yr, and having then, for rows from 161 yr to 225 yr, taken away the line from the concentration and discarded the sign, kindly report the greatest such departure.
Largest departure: 0.103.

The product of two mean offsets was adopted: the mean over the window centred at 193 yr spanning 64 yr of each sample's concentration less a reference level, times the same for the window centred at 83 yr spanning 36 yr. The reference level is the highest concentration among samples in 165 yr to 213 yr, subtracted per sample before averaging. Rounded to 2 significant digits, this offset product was 0.013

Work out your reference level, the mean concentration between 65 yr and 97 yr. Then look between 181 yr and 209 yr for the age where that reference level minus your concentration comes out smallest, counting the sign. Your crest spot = 203.0 yr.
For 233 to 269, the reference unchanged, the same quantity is 251.0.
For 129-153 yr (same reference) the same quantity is 131.0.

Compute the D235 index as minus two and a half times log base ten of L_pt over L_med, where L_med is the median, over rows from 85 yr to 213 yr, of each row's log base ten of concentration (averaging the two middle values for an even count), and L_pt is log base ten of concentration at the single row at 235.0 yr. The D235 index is -0.12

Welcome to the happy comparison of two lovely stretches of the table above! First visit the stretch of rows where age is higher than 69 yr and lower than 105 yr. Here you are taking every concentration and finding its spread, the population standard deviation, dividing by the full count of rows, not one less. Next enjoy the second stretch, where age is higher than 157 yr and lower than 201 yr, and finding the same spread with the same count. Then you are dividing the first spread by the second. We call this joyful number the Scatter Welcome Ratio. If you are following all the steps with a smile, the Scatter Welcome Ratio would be 1.3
